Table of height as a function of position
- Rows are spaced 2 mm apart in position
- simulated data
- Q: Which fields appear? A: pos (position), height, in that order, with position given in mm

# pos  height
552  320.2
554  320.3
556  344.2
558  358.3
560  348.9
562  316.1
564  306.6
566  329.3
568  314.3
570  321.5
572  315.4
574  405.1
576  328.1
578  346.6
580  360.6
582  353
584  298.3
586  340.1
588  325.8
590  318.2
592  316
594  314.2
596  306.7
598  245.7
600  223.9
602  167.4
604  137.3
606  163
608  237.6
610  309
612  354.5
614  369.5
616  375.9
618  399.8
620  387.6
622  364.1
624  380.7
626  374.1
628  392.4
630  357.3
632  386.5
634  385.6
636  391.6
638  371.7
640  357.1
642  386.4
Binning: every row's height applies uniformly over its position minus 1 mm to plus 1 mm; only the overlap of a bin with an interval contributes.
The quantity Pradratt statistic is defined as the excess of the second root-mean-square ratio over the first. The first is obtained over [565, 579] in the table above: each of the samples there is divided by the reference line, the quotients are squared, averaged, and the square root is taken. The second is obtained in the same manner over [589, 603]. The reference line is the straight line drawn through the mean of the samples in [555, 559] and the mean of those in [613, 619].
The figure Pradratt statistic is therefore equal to -0.20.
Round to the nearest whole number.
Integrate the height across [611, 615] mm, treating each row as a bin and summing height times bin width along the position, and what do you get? 1448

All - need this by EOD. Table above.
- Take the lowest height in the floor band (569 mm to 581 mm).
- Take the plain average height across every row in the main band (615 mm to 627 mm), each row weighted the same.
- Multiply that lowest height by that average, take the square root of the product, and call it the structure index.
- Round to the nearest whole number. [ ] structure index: 346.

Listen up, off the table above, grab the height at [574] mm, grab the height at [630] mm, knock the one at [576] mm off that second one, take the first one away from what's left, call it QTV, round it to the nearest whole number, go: -376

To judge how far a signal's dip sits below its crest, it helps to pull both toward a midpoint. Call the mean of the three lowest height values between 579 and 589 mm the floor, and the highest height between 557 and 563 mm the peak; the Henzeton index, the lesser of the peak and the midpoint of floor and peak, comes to 340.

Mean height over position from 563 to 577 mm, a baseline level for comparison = 331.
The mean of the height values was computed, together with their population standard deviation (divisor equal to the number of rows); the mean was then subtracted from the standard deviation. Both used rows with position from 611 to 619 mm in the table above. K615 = -359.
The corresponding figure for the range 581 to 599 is -285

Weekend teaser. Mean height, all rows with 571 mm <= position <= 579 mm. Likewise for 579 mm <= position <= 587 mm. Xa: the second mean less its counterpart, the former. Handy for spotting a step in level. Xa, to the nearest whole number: -11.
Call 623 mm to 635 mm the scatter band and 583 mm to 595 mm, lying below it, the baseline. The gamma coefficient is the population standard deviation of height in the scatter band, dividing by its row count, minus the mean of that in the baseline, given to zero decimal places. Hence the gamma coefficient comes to -307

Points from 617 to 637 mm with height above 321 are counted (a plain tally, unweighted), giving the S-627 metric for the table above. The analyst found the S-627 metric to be 10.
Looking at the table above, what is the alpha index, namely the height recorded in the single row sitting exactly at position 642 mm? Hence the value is 386.4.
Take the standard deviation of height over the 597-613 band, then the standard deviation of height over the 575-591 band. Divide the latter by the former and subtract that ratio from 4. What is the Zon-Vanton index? 3.7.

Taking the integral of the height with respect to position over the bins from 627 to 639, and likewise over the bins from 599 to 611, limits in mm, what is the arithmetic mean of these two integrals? 3523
